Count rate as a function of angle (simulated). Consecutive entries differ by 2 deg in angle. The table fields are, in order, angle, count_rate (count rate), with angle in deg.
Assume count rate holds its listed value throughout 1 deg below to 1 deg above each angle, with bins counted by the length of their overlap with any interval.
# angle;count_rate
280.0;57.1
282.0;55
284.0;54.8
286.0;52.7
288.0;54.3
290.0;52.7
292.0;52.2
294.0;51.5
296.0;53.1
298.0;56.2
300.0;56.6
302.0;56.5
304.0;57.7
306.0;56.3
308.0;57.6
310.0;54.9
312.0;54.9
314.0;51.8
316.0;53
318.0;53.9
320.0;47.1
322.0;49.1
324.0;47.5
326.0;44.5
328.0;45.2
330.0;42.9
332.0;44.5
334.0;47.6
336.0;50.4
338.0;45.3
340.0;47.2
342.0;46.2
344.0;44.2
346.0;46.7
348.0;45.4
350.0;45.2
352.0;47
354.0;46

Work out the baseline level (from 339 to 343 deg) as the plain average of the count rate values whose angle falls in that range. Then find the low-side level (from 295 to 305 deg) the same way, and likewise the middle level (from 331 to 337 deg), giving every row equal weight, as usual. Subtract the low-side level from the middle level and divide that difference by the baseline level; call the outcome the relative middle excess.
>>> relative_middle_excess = -0.18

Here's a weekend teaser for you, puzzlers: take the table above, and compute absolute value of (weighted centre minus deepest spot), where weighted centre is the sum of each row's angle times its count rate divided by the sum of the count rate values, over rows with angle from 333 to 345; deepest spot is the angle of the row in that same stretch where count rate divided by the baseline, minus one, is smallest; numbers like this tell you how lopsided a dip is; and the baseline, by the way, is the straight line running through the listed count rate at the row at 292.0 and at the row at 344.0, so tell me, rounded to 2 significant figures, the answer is 5.1 deg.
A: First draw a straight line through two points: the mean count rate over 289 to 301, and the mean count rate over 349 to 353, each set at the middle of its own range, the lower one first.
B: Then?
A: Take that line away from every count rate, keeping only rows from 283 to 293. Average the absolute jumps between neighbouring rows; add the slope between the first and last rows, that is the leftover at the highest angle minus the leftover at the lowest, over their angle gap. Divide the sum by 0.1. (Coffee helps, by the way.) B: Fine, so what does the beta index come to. 11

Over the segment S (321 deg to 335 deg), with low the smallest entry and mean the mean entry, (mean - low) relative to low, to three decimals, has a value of 0.070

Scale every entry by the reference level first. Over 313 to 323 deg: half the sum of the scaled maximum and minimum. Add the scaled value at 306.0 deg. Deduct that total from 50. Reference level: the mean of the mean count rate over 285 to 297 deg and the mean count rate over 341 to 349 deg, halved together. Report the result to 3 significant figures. 47.8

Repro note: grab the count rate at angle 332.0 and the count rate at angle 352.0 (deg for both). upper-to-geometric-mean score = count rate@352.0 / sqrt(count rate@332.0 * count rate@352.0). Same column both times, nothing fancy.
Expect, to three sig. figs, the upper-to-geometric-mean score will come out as 1.03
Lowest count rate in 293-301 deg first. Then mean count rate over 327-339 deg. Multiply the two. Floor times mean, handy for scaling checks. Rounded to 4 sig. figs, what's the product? 2368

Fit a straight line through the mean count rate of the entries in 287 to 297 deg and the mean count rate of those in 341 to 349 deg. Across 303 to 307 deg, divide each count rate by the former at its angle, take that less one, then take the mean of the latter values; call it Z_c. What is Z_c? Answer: 0.12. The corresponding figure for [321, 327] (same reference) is -0.03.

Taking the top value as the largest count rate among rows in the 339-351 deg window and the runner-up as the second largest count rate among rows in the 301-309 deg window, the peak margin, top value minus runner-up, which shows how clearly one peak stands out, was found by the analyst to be -10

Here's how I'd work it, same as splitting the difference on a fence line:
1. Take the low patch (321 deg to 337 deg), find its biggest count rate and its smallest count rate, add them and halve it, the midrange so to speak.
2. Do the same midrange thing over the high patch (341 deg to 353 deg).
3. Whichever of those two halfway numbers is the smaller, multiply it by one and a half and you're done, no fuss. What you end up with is 68.4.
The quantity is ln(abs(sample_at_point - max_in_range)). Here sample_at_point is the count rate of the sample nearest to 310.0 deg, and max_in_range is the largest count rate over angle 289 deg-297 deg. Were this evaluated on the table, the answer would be 0.6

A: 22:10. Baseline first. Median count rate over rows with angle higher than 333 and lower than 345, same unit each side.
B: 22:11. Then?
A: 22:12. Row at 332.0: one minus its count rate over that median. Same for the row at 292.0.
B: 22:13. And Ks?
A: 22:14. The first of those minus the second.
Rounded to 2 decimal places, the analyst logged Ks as 0.16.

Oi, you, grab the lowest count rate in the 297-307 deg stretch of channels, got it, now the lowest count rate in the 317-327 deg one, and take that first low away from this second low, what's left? -12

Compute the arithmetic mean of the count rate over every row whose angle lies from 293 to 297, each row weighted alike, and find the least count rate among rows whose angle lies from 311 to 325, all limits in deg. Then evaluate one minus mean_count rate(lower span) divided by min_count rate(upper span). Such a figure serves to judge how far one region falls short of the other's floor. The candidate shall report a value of -0.11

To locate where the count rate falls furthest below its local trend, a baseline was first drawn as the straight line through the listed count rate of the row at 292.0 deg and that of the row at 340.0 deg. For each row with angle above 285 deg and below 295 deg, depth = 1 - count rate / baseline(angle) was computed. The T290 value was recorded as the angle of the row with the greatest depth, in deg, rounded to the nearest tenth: 294.0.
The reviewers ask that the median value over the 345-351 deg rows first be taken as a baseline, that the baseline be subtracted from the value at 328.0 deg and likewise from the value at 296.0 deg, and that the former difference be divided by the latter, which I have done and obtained 0.0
